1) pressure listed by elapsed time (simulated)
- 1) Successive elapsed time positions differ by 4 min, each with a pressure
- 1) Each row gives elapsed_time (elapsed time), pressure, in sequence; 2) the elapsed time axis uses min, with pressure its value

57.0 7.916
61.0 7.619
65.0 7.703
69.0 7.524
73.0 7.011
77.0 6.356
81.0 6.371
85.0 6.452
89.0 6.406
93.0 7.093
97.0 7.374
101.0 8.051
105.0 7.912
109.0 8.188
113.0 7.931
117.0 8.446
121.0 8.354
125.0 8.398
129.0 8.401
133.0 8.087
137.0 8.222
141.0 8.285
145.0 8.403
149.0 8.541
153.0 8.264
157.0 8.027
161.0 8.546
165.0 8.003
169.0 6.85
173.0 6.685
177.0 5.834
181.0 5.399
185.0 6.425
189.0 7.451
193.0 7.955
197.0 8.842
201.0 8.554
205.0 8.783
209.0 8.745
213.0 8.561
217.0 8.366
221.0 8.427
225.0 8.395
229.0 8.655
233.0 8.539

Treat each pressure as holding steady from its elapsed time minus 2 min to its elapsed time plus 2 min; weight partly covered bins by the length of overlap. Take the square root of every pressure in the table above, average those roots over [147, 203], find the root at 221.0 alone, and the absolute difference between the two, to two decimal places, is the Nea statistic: 0.17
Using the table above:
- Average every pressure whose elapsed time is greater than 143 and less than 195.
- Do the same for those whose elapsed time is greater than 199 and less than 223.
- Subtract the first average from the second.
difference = 1.16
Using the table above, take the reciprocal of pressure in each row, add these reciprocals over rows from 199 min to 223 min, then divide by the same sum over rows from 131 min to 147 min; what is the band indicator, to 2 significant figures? 1.4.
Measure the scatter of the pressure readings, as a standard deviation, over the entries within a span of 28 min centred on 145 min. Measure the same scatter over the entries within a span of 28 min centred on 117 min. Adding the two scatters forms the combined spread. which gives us 0.4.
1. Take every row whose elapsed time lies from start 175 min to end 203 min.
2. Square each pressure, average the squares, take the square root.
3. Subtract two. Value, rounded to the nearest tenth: 5.3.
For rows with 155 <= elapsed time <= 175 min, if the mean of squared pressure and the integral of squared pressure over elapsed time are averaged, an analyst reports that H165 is 616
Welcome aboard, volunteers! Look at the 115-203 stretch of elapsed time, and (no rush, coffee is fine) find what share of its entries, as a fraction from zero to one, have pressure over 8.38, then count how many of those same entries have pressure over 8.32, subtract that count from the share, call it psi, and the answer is -8.6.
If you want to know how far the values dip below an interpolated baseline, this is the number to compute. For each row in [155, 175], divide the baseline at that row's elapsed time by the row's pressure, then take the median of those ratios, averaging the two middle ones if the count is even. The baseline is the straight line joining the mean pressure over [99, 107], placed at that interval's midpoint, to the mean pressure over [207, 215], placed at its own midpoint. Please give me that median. 1.05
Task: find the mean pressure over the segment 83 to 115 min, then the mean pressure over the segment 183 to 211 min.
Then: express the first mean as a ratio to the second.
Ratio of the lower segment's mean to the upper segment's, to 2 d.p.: 0.92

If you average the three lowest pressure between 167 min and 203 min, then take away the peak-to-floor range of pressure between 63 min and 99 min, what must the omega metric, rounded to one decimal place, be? 4.5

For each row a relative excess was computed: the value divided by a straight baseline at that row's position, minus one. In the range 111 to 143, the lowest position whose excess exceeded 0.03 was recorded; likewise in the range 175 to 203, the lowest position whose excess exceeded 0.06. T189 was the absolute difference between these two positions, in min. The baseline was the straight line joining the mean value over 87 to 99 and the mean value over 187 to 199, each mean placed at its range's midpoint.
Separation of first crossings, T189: 84 min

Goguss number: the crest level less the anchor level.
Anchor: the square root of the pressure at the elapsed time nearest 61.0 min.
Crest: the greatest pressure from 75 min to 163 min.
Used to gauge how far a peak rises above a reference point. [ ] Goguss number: 5.79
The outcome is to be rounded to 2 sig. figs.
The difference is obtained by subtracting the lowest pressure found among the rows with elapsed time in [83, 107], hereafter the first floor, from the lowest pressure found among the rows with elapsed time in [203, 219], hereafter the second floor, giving 2.0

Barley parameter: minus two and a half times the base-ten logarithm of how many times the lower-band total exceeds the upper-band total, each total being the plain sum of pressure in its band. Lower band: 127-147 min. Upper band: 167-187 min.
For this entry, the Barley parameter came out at -0.31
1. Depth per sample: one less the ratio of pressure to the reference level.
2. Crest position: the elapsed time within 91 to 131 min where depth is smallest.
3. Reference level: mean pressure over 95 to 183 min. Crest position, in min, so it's 117.0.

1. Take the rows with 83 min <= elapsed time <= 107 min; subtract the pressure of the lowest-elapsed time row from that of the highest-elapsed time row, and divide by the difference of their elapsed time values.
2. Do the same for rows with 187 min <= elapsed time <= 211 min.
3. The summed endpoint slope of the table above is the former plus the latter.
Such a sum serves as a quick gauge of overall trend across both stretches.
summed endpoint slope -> 0.14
